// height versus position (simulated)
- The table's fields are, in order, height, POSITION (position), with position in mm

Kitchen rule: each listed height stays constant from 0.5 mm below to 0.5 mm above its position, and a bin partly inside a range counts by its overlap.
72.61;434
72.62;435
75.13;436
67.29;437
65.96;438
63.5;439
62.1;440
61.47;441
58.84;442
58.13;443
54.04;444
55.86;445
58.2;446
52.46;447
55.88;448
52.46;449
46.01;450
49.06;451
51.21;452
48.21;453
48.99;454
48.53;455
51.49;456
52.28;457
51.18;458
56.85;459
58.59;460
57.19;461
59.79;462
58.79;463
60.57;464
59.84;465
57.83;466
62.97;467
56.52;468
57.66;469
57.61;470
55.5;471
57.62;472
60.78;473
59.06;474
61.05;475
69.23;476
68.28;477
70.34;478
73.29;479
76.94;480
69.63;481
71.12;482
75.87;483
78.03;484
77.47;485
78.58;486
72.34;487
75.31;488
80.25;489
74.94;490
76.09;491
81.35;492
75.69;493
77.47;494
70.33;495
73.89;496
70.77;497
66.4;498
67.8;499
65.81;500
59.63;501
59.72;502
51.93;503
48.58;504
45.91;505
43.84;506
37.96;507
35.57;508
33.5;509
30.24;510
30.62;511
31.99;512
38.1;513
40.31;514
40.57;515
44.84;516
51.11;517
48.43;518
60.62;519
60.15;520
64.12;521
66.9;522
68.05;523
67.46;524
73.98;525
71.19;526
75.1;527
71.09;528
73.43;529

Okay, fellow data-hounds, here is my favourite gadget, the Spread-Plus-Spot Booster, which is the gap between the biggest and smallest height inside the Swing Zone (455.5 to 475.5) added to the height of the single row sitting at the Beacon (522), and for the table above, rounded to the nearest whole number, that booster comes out 79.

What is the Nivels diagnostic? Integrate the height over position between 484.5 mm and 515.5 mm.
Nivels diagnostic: 1813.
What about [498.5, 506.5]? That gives 443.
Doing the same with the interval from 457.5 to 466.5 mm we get 521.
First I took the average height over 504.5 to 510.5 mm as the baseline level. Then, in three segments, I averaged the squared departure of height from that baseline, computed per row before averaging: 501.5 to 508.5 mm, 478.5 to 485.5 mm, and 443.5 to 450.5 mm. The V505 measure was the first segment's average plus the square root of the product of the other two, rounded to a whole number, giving 724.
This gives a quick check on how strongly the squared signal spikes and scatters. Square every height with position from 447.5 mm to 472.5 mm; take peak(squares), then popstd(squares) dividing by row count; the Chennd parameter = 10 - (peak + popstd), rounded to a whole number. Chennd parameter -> -4442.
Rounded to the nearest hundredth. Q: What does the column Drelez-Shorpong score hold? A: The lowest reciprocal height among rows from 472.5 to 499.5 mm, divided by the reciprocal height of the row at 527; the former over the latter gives 0.92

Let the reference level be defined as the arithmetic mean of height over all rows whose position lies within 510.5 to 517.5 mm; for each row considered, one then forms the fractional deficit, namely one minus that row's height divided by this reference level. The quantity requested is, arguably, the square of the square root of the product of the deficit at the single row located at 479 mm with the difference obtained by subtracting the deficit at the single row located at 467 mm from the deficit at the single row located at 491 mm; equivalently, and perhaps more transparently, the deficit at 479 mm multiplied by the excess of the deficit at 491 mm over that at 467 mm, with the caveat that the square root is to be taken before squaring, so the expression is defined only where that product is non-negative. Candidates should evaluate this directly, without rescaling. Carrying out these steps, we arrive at 0.28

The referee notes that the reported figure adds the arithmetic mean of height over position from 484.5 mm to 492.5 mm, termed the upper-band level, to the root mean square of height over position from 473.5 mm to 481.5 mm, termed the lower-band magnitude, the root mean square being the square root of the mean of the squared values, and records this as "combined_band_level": 146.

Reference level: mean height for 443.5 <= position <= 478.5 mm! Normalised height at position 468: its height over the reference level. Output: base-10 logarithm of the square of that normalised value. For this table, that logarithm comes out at 0.00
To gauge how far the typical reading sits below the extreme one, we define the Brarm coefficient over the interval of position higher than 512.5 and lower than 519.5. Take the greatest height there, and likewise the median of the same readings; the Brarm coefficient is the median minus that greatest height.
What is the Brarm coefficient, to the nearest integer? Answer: -16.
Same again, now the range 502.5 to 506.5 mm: -5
